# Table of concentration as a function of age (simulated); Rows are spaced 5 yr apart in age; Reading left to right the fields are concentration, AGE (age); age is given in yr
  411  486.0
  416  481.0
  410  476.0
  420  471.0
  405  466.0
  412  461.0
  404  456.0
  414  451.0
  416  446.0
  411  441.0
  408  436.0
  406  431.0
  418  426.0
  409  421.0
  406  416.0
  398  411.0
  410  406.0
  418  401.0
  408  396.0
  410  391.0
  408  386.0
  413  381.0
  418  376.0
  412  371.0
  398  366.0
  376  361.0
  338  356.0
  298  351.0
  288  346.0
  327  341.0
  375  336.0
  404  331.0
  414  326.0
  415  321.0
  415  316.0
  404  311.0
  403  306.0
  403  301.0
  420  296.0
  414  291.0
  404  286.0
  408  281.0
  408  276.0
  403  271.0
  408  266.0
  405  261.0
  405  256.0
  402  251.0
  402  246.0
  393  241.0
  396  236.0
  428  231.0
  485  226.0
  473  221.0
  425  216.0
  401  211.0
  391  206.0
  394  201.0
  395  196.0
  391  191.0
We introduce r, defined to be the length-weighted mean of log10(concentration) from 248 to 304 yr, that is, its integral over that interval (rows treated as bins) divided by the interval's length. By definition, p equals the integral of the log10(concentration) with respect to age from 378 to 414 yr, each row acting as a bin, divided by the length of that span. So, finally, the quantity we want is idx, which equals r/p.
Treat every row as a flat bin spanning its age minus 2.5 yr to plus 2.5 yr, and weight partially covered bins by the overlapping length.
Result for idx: 1.00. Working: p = 2.61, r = 2.61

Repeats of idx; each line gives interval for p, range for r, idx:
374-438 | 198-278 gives 1.00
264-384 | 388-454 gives 1.01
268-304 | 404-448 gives 1.00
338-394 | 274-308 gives 1.02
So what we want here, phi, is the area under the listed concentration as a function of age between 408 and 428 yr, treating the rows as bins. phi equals 8151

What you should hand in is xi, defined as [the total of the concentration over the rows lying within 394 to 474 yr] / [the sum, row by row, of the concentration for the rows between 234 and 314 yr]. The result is 1.01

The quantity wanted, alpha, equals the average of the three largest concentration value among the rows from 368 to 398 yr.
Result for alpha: 414.3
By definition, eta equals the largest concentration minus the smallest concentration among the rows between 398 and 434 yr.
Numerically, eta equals 20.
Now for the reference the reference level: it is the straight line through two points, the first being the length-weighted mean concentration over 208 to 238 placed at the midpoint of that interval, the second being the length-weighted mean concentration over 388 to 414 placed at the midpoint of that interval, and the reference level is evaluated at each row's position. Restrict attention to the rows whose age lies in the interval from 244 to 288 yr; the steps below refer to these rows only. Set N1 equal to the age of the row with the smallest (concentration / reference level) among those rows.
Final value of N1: 246.0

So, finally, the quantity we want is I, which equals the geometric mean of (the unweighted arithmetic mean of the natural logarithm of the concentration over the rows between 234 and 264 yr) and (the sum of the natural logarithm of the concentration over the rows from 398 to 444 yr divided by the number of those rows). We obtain 6.004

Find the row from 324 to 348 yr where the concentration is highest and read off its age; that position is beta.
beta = 326.0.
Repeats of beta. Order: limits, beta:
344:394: 376.0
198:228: 226.0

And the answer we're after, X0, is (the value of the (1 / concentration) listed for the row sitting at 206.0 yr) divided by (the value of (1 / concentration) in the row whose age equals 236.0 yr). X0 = 1.01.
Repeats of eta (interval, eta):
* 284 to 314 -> 17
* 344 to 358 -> 50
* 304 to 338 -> 40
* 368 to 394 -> 10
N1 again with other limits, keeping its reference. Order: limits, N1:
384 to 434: 411.0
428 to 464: 431.0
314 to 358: 346.0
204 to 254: 206.0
